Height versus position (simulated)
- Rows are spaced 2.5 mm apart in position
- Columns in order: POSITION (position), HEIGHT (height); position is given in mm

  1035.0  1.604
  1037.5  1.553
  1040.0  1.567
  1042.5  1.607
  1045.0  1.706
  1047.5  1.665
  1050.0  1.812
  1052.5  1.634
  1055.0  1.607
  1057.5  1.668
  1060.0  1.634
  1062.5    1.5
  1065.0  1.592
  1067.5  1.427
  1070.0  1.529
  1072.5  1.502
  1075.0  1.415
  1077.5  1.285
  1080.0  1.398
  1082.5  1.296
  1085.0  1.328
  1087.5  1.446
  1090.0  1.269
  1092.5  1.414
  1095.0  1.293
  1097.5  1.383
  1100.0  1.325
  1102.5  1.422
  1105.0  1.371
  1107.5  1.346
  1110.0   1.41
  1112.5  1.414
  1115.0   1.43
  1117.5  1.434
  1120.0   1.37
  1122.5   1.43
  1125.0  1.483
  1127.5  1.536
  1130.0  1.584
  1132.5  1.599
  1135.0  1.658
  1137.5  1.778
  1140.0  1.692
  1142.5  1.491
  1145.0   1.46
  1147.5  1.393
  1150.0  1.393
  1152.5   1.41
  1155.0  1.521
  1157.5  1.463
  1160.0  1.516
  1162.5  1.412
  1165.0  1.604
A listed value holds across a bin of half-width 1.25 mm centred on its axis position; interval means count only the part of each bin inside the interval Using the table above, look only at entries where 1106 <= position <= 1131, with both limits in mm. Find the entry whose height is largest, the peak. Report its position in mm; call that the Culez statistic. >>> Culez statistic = 1130.0 mm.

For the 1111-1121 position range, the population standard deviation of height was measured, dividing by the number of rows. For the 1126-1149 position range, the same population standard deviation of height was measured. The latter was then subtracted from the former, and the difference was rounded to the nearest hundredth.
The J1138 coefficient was -0.09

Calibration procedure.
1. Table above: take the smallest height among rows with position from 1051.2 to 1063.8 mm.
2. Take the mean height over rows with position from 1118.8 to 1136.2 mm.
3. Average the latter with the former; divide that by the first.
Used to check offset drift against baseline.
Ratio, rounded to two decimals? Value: 1.01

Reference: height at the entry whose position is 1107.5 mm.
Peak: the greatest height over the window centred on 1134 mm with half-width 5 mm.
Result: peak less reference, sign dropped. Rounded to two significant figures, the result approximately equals 0.43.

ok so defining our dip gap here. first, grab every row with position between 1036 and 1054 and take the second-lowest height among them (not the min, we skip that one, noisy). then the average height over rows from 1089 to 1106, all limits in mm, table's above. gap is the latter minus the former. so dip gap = -0.21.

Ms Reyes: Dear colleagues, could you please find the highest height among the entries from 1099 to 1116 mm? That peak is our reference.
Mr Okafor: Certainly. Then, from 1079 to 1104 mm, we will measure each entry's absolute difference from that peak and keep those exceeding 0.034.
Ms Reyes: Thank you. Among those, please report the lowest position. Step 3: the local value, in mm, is 1082.5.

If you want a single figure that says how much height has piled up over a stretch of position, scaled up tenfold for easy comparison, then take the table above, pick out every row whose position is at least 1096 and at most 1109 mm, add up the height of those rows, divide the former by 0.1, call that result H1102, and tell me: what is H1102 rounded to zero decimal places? 68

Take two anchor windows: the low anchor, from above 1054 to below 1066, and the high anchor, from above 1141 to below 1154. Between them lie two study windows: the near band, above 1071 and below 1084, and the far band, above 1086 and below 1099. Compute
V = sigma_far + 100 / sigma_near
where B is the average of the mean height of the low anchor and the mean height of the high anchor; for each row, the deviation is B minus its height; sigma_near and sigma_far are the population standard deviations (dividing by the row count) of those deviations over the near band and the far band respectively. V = 1240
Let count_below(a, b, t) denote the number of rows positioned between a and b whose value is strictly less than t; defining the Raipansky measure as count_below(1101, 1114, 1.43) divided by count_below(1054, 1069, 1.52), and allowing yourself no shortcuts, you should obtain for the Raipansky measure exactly 2.5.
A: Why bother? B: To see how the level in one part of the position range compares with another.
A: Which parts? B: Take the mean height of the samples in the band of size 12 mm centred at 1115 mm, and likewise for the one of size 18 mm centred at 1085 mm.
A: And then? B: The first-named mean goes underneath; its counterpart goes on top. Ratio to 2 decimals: 0.95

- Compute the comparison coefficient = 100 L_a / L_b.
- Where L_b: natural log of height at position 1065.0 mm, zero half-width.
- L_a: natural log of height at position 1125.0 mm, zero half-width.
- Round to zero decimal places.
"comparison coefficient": 85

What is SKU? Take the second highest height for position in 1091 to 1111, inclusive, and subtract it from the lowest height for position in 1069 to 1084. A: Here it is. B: -0.13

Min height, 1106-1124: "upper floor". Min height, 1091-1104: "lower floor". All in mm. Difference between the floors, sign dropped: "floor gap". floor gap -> 0.05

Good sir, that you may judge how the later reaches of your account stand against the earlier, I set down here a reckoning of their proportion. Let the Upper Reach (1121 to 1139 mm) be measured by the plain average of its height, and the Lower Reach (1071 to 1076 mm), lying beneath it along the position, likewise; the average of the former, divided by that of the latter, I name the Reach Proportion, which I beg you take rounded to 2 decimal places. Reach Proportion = 1.08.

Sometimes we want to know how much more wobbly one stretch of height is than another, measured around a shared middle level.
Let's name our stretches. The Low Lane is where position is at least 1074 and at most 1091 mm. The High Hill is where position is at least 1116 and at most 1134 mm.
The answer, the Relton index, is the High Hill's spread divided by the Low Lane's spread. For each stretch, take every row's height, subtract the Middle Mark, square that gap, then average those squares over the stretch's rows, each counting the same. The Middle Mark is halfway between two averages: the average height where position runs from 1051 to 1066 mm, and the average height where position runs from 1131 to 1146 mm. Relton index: 0.28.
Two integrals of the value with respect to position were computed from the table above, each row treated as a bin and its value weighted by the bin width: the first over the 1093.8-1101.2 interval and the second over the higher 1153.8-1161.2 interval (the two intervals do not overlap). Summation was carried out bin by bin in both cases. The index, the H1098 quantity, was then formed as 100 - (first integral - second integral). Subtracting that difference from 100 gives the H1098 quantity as 101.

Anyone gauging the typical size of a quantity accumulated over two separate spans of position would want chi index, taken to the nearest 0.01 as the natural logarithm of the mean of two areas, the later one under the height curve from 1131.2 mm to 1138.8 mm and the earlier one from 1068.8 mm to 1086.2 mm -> 2.92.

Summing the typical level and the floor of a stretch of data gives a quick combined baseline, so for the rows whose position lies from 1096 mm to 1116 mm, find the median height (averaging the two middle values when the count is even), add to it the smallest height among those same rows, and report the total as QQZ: 2.7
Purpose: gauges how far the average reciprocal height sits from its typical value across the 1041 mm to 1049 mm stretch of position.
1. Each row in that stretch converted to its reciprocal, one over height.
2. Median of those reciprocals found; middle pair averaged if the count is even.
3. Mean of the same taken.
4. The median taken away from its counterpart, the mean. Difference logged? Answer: 0.002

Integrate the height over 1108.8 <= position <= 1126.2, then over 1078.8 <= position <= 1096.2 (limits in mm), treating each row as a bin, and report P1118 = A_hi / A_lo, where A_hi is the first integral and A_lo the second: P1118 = 1.06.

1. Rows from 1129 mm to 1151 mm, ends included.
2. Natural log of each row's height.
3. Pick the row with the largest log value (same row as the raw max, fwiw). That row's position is 1137.5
